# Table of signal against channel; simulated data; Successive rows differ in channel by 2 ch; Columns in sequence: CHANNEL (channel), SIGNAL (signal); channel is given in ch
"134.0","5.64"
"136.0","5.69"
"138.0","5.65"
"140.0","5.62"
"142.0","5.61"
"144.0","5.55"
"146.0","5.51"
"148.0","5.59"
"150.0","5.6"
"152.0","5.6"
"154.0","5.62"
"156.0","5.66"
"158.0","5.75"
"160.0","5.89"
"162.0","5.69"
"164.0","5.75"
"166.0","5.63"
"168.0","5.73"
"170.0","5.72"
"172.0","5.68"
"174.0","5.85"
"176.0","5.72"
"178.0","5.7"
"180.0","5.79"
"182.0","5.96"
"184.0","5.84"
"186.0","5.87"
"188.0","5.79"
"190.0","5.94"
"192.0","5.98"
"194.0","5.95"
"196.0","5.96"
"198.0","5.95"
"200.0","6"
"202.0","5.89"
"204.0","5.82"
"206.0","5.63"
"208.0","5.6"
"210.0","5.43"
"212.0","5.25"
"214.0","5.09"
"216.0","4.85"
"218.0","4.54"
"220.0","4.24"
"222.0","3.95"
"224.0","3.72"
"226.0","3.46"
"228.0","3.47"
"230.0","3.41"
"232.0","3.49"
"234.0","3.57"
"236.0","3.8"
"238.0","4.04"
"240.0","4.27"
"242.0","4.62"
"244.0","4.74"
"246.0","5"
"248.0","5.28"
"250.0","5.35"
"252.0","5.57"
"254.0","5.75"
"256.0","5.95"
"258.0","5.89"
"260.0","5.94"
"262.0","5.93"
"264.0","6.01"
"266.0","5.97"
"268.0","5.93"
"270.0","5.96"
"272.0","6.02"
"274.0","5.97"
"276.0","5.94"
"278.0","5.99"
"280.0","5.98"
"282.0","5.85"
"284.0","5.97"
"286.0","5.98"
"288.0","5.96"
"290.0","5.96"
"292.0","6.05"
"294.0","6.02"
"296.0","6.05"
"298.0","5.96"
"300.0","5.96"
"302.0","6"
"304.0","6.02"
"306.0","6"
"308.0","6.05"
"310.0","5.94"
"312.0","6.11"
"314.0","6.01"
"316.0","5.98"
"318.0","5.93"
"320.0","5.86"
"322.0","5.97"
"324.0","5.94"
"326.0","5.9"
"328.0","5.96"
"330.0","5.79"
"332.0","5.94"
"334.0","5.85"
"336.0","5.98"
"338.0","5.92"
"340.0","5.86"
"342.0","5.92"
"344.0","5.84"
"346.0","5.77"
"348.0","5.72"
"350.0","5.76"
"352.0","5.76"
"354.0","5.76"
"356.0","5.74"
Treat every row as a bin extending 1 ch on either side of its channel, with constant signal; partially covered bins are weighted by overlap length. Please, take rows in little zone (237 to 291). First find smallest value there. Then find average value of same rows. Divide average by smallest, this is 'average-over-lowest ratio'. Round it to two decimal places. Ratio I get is 1.39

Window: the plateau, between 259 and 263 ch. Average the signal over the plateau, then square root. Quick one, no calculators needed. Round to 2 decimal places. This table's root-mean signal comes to 2.44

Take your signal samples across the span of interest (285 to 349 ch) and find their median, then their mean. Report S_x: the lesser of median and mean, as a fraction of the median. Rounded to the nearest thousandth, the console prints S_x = 0.997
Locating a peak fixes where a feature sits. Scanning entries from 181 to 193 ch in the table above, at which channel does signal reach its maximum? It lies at 192.0 ch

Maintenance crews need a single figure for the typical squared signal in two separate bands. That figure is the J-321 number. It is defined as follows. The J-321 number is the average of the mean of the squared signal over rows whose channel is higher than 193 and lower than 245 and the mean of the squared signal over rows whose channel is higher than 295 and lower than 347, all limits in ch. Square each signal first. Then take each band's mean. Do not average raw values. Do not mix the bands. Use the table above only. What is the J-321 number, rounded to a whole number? 29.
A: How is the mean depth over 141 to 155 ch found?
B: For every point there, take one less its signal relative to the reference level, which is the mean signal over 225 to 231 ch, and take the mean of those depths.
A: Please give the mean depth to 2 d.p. -0.62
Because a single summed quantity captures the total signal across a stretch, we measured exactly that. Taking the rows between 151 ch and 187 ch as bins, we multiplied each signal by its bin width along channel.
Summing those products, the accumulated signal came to 207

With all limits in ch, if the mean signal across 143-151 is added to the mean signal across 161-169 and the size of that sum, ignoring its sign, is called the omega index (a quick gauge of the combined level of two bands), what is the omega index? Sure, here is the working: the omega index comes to 11.3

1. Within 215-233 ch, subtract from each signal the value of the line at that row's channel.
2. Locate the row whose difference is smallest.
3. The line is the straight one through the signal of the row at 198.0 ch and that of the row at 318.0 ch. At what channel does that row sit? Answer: 230.0 ch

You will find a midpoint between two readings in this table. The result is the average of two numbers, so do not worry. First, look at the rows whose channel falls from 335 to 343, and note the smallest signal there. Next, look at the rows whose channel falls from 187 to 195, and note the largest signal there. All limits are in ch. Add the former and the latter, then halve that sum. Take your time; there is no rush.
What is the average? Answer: 5.92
